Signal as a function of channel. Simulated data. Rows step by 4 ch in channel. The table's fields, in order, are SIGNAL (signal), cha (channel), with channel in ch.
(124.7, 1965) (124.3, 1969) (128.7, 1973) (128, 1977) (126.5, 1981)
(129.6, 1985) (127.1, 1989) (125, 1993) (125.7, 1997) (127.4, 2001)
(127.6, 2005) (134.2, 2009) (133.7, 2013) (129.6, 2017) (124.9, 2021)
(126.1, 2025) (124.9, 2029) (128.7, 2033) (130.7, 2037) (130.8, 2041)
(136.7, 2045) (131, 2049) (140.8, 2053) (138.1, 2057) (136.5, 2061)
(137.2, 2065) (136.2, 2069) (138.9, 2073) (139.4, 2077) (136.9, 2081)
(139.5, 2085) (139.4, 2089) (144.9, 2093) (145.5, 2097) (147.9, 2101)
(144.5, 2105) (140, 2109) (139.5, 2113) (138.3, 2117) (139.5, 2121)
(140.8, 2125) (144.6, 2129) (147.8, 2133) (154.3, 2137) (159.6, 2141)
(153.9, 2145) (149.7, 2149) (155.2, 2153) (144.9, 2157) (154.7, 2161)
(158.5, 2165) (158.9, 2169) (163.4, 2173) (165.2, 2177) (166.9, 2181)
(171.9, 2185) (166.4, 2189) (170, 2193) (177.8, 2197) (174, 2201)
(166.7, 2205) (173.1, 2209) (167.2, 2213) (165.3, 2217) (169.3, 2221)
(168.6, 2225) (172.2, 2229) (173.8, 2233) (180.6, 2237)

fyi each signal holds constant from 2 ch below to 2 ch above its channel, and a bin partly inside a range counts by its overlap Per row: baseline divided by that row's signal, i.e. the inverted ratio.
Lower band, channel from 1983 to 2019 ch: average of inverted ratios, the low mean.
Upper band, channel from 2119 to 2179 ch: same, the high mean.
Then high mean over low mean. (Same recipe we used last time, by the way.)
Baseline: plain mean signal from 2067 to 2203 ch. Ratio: 0.845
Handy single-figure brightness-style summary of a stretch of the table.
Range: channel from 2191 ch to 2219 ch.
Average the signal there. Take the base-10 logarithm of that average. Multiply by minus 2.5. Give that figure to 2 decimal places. -5.58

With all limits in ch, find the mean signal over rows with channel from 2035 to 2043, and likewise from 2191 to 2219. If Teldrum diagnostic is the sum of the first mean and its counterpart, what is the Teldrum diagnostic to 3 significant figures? 301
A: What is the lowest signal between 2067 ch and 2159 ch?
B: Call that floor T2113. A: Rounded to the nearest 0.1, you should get 136.2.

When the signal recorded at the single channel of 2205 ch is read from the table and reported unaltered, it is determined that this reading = 166.7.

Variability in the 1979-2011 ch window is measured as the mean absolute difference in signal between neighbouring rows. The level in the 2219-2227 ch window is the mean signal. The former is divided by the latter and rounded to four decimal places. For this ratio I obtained 0.0143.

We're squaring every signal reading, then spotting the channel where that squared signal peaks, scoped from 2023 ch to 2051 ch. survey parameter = 2045 ch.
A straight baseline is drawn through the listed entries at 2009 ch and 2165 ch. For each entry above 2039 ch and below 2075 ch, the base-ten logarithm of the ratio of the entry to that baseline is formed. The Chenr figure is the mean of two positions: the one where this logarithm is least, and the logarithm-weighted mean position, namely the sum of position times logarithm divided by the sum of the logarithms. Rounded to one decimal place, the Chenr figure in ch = 2052.8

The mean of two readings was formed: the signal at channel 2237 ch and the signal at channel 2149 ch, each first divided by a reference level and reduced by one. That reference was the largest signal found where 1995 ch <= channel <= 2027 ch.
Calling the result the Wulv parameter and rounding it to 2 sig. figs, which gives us 0.23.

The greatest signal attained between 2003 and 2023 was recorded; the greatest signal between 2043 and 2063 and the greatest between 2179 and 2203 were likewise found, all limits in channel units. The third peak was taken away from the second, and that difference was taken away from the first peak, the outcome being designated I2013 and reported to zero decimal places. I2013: 171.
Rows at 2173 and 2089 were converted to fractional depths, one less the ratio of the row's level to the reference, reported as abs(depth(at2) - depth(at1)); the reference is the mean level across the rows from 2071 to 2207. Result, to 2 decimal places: 0.16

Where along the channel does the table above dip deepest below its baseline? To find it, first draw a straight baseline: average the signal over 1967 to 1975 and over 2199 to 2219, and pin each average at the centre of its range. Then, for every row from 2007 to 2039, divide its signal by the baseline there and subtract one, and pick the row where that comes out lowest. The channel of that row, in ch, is 2029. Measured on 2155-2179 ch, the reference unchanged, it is 2157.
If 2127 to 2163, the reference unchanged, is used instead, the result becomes 2157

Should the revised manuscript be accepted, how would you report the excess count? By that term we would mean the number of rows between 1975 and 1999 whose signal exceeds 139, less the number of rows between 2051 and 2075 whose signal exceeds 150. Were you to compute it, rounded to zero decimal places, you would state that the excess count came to 0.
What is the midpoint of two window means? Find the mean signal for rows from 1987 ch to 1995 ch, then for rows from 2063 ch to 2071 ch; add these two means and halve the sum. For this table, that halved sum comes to 131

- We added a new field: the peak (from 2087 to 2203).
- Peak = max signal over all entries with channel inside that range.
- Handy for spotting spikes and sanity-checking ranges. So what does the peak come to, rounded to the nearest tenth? 177.8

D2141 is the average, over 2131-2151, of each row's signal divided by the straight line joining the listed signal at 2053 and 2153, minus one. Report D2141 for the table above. 0.00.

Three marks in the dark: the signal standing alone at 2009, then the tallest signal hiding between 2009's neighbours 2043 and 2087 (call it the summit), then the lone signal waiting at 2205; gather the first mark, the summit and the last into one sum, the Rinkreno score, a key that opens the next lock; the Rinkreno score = 442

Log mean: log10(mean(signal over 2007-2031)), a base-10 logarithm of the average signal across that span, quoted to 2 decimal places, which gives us 2.11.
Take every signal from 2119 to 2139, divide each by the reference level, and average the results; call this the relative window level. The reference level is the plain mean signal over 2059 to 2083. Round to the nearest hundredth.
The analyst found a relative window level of 1.06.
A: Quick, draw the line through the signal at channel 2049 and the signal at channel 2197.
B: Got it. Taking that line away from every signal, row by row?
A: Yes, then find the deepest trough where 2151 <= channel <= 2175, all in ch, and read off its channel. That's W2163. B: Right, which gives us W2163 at 2157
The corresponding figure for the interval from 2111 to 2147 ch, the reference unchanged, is 2121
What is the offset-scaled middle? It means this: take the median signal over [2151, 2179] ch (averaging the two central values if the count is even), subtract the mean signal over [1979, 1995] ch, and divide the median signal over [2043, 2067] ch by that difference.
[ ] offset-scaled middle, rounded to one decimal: 4.4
